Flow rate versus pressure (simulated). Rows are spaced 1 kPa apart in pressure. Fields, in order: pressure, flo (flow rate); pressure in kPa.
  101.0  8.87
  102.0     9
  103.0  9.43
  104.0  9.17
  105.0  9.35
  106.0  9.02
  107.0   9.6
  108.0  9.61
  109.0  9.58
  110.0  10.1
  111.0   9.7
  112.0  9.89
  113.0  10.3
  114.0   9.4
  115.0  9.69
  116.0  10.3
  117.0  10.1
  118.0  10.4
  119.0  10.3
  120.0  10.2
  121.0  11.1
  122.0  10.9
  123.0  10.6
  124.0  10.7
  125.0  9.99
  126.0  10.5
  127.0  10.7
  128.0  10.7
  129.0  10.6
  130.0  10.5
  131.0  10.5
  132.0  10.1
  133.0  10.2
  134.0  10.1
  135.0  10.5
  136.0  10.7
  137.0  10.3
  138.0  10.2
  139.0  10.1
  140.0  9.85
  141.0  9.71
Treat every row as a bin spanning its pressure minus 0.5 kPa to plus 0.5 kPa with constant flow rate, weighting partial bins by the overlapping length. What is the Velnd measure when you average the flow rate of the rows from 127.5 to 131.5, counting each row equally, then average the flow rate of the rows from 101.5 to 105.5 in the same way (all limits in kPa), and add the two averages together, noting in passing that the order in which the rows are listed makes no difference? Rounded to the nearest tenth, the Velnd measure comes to 19.8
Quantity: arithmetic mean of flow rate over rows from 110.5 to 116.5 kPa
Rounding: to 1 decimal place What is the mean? 9.9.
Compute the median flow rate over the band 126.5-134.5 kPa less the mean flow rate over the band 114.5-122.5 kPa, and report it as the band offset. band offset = 0.1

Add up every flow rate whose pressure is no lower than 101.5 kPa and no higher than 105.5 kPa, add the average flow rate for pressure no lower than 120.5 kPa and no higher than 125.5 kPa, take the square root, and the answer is 6.9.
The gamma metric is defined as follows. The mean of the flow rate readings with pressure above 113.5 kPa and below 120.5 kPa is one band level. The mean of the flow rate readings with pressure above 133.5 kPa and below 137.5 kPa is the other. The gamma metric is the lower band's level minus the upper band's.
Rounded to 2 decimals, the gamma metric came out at -0.34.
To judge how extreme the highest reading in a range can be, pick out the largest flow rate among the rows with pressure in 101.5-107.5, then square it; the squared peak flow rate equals 92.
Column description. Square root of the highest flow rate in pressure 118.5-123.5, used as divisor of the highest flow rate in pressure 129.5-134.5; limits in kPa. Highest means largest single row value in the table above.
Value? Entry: 3.15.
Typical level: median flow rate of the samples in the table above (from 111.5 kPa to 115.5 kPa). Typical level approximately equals 9.8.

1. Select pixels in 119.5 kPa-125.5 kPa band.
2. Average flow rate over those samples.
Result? 10.6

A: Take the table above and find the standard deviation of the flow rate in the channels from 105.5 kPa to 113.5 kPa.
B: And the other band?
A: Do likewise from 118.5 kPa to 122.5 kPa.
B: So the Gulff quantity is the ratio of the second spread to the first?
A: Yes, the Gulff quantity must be 1.1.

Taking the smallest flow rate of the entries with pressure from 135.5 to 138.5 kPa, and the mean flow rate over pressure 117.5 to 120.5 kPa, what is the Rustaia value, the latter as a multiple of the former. 1.010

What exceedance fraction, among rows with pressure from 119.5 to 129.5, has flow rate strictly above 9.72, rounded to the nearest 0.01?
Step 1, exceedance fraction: 1.00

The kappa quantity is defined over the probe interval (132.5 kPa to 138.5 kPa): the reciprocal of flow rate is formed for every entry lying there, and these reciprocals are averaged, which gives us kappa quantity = 0.0968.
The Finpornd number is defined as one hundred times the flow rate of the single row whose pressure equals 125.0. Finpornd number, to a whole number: 999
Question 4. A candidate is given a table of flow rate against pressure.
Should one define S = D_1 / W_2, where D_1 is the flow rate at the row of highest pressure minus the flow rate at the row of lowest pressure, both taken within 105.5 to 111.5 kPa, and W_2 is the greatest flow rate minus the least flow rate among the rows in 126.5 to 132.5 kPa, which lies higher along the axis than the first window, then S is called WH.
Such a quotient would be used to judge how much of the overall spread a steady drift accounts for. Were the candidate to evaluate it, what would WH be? 1.1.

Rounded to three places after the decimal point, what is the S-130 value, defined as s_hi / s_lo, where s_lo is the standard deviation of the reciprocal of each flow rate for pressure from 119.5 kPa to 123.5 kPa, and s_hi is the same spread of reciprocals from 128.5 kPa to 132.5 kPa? 0.600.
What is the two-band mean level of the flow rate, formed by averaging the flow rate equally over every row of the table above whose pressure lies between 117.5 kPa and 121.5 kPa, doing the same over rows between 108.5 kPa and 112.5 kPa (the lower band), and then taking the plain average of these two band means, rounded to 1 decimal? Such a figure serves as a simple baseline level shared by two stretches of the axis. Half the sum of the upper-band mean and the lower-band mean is 10.2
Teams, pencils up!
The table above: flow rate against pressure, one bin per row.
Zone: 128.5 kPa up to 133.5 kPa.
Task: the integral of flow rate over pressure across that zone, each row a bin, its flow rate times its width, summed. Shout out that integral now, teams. 51.9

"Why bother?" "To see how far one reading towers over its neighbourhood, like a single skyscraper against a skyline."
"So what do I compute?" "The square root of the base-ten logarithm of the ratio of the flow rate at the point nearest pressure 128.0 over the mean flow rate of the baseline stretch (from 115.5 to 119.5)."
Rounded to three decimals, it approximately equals 0.133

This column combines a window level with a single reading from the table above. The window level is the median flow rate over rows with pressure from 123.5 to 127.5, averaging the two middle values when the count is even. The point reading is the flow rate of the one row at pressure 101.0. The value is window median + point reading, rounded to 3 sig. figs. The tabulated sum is 19.5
